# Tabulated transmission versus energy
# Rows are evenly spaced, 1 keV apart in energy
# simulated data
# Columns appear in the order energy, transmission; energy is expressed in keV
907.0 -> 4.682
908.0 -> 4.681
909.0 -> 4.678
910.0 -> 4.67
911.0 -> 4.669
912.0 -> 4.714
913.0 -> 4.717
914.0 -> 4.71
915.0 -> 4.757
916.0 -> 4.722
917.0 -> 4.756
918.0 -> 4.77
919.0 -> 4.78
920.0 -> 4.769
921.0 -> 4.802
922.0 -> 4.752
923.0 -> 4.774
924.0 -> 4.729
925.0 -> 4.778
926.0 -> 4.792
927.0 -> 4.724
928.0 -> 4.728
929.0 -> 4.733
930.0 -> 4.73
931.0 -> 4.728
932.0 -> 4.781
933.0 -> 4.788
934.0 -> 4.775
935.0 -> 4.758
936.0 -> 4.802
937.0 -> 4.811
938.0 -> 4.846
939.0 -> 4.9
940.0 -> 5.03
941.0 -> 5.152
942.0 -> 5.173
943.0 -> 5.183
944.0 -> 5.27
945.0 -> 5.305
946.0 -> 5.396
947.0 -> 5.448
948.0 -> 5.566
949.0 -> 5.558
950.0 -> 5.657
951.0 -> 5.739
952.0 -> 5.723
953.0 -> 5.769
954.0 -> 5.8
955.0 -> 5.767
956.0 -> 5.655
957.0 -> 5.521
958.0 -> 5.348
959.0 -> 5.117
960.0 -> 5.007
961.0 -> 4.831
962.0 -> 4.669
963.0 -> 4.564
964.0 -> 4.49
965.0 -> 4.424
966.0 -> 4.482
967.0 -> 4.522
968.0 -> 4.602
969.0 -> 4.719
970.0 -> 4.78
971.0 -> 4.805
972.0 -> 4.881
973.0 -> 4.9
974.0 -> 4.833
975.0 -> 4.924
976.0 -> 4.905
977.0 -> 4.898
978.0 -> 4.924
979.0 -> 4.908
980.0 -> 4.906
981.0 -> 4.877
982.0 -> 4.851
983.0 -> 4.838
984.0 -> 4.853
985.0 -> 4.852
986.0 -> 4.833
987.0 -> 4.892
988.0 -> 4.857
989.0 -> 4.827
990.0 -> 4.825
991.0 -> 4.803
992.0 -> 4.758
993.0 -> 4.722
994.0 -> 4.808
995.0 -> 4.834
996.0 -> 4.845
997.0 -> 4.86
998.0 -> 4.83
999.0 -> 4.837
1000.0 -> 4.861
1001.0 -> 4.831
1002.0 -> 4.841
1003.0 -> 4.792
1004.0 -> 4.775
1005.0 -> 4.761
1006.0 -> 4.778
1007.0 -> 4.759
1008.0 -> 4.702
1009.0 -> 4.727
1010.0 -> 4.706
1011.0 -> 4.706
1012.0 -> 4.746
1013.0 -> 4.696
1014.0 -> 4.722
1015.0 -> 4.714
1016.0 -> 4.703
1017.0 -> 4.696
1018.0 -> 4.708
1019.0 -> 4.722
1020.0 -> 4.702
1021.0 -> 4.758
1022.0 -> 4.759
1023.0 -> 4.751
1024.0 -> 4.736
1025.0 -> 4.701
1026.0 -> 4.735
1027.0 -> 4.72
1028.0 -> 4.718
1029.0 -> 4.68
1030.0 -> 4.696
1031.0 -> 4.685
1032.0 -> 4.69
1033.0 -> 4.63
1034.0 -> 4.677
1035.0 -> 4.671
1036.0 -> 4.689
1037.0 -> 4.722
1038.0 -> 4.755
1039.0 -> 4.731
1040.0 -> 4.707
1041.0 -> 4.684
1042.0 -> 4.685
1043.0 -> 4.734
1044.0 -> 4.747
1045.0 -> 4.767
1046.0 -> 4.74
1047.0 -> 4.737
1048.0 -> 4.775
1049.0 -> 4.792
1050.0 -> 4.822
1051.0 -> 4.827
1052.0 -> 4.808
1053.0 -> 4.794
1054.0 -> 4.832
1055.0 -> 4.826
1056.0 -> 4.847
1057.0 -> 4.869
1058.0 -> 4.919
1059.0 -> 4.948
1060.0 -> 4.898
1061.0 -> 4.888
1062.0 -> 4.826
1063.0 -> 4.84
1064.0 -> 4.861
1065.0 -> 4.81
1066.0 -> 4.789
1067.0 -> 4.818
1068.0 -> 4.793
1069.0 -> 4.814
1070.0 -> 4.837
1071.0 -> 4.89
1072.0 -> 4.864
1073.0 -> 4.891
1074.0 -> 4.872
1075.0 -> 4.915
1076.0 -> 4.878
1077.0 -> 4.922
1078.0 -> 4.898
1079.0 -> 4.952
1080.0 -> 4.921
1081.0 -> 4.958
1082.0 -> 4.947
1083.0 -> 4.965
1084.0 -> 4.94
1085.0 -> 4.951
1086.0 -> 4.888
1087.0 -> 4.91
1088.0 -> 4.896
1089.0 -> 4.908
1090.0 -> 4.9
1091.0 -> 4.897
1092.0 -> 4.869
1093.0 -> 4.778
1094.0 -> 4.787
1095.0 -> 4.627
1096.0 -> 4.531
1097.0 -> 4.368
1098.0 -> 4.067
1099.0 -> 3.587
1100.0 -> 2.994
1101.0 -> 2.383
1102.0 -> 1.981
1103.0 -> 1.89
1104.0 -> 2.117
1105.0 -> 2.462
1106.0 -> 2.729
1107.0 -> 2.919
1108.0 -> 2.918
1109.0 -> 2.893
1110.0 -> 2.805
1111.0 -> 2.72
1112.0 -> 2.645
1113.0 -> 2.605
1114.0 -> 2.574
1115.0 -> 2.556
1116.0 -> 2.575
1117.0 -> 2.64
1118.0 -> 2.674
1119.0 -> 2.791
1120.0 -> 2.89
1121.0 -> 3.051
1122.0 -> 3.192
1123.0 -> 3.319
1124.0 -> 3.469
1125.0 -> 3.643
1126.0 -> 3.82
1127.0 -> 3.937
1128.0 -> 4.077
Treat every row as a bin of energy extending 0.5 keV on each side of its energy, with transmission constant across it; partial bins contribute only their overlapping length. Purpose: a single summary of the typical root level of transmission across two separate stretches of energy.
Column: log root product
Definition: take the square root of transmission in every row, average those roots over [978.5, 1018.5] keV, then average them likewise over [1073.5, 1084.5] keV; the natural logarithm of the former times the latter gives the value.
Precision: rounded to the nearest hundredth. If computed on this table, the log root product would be 1.58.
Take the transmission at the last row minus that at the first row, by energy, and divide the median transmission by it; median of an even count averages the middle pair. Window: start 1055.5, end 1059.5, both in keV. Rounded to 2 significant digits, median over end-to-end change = 48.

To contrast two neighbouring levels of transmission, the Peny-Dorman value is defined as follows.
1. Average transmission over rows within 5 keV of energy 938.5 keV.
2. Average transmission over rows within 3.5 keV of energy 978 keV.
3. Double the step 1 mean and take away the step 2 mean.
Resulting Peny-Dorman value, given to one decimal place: 5.0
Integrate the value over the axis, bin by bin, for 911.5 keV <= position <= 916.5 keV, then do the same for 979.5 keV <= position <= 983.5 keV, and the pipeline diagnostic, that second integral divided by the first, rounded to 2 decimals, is 0.82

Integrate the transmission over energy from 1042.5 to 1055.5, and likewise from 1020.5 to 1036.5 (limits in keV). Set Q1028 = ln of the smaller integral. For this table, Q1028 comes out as 4.13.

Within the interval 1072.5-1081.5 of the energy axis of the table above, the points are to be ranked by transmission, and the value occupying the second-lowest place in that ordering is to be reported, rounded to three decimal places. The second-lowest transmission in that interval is 4.878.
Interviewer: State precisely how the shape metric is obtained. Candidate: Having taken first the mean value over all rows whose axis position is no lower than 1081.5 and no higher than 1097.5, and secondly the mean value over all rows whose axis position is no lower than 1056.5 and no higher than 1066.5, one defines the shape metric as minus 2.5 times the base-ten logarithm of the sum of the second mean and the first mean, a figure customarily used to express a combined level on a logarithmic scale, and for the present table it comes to -2.466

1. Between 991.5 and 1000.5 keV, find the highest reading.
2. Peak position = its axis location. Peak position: 1000.0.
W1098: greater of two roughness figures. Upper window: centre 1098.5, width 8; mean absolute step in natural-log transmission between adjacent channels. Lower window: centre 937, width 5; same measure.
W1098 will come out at 0.121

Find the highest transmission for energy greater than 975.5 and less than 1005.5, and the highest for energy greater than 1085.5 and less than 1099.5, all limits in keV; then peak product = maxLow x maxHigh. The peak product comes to 24.2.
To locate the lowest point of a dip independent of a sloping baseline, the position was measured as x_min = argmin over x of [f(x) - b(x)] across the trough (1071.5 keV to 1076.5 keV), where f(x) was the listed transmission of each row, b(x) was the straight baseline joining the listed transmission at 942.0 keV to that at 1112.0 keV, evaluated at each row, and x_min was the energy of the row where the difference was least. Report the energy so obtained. 1072.0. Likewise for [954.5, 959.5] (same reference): 959.0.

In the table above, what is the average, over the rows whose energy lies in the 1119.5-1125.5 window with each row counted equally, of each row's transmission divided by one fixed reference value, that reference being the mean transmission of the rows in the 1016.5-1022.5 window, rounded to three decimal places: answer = 0.690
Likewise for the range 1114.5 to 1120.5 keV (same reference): 0.569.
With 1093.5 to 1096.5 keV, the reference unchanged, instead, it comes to 0.984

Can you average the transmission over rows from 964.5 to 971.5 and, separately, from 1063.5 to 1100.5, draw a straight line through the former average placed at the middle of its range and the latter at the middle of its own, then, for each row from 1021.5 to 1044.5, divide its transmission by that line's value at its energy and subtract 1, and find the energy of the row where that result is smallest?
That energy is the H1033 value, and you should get 1033.0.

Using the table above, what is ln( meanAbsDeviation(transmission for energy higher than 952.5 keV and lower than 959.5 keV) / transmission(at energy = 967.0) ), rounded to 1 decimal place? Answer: -3.1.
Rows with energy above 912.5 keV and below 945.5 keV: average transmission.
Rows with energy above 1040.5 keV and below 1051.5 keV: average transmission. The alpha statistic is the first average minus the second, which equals 0.1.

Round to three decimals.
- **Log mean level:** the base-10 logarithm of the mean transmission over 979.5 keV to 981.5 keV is 0.689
